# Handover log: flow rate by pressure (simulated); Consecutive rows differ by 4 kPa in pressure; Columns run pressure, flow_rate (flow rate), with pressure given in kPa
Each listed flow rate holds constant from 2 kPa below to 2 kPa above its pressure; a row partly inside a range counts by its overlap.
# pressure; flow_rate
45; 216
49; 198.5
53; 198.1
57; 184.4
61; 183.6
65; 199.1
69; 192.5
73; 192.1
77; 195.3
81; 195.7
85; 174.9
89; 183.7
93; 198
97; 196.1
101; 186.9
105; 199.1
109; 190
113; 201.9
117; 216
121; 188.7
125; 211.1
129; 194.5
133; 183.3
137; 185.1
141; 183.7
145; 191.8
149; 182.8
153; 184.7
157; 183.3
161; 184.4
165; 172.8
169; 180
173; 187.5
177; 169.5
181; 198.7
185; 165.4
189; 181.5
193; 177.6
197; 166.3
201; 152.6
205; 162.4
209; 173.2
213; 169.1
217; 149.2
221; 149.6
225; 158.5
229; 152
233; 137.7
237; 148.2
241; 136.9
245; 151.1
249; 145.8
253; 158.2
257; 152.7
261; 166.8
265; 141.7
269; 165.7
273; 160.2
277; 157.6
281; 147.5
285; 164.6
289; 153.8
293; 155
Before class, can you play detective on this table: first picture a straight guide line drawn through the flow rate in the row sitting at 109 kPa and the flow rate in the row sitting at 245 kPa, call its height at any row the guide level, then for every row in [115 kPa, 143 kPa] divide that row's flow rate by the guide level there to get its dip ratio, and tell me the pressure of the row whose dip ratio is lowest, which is 133 kPa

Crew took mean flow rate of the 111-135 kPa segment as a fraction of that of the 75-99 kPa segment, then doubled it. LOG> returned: 2.1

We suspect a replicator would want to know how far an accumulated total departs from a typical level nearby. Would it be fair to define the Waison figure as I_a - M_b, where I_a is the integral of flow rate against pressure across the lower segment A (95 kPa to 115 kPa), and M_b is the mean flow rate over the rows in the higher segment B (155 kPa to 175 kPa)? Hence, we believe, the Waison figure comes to 3714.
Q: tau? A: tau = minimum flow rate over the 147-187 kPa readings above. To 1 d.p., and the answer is 165.4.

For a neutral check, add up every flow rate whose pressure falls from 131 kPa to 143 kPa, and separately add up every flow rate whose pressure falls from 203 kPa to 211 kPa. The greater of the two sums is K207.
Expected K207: 552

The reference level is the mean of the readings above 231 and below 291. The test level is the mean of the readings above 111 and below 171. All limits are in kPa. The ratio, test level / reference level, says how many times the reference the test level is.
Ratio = 1.24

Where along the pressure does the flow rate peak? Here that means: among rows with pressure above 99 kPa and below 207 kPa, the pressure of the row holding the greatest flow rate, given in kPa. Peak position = 117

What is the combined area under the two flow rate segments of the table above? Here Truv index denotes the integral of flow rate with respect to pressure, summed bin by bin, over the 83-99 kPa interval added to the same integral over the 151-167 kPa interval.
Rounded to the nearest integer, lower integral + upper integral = 5912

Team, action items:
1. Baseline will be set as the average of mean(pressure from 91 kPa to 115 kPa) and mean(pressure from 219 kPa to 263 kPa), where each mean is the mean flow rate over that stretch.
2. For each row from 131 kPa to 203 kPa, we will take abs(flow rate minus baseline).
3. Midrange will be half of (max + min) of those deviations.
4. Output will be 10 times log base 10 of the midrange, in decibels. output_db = 11.1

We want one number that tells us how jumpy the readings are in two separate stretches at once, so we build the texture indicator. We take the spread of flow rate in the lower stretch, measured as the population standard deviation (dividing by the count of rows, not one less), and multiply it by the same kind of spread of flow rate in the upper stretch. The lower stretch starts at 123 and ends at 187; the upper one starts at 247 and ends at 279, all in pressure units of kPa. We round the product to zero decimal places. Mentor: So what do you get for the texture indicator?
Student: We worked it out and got 89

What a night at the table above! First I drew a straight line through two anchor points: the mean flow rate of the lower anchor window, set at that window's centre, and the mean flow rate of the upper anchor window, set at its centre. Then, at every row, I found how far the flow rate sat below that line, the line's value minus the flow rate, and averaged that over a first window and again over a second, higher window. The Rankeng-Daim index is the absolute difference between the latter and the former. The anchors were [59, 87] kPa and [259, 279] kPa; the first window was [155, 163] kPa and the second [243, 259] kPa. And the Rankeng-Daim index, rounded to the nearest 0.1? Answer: 16.9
